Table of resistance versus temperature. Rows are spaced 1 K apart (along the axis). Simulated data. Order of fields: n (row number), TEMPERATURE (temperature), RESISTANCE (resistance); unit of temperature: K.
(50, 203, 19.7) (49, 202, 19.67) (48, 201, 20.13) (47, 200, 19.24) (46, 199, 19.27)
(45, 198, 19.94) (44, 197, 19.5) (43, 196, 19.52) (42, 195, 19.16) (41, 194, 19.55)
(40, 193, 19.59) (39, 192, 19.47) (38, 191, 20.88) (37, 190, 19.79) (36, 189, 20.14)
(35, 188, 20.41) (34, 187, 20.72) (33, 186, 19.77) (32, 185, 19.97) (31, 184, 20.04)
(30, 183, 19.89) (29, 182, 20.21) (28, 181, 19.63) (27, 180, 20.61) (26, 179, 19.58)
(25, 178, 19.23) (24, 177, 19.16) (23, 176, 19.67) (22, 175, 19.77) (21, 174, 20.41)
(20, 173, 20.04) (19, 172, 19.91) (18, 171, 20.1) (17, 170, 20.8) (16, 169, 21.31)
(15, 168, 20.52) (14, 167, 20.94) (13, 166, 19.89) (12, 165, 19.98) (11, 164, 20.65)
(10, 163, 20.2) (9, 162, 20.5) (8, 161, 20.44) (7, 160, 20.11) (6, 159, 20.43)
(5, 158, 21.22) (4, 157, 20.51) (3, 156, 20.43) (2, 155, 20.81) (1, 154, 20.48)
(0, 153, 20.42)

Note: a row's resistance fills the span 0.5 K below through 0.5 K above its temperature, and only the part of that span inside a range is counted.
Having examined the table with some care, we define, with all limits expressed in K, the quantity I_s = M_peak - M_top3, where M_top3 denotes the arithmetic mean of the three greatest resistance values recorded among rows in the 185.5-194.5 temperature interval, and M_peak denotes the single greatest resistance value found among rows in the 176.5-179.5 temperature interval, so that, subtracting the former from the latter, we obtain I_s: -1.09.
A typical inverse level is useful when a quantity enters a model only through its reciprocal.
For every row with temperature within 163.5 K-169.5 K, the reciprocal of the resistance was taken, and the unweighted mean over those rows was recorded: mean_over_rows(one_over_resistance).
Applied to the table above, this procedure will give 0.0487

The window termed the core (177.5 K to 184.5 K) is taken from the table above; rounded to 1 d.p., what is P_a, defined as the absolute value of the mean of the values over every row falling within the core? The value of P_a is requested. 19.9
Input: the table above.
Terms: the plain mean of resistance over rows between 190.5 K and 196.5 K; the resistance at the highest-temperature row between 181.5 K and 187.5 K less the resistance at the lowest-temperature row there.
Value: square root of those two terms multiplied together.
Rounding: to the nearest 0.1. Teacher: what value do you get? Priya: 3.2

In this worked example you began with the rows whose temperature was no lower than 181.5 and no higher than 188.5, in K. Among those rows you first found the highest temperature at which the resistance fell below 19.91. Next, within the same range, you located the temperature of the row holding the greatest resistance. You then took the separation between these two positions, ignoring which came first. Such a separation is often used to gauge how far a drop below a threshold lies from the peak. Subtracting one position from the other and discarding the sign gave 1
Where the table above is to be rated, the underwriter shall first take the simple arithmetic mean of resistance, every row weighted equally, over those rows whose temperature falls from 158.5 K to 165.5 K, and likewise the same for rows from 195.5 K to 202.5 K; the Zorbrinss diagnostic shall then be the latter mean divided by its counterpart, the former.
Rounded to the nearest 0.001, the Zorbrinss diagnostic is 0.965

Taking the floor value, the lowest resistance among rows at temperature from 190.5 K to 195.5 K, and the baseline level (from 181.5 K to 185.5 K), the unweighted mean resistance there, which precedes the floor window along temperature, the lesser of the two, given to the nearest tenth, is 19.2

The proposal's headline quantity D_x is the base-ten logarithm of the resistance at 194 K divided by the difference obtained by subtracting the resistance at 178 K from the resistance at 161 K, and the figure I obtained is 1.21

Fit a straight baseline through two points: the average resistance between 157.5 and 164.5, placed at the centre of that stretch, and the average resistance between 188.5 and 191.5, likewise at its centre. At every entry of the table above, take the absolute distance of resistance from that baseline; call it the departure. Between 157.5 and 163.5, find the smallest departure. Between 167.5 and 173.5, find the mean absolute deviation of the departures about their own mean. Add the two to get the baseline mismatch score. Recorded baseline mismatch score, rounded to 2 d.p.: 0.18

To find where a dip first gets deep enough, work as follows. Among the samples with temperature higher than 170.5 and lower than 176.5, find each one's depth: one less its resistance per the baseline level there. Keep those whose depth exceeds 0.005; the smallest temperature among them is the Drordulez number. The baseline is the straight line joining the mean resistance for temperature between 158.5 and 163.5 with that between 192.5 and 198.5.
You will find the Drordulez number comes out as 172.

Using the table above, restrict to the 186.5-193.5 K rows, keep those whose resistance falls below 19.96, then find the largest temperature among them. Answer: 193 K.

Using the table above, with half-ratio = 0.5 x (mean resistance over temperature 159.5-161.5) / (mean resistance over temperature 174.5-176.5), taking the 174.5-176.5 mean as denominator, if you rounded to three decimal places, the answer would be 0.514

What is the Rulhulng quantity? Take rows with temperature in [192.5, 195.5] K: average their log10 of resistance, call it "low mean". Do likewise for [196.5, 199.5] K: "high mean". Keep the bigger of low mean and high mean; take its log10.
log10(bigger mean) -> 0.111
